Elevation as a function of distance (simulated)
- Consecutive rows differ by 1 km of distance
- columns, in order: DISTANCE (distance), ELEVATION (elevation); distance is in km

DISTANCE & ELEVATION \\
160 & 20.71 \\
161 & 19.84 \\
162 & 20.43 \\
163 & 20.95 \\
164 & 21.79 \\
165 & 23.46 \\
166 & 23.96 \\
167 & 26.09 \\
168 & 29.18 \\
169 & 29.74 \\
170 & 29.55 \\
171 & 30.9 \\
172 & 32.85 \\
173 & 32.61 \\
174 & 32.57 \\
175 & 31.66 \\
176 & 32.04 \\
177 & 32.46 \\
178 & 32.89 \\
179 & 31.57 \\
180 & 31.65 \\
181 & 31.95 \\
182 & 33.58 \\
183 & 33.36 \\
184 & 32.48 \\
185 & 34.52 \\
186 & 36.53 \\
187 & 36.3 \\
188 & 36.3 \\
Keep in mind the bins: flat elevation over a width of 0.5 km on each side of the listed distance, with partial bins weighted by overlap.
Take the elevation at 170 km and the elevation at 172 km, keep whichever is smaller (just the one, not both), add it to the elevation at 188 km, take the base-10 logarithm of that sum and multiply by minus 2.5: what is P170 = -4.55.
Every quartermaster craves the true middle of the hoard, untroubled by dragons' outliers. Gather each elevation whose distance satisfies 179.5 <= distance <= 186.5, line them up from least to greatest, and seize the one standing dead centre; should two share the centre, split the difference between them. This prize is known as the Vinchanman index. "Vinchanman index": 33.4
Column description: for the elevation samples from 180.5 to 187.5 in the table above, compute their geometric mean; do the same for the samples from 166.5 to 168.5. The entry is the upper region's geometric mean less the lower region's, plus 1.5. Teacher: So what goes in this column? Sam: 8.0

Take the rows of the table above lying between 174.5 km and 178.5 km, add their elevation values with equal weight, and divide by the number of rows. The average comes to 32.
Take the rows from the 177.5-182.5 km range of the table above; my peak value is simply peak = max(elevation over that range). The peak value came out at 33.58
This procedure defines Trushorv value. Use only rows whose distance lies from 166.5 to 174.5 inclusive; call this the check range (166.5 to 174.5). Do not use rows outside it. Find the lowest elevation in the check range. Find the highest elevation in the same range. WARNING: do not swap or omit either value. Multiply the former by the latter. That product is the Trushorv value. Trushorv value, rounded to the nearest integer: 857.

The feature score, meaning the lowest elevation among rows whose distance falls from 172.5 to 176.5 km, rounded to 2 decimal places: 31.66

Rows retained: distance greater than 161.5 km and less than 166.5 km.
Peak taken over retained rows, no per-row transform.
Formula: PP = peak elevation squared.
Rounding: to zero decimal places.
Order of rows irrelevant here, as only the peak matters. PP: 574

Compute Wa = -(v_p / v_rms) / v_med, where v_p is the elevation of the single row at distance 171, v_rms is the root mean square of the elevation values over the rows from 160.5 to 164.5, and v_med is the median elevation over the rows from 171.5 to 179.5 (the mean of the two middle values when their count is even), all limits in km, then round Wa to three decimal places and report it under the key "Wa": -0.046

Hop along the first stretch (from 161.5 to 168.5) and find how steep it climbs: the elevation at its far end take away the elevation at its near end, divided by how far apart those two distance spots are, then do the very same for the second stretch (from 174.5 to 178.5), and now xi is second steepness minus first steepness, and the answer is -1.0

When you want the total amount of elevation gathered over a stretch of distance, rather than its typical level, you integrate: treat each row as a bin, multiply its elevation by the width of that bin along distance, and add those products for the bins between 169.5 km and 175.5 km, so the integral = 190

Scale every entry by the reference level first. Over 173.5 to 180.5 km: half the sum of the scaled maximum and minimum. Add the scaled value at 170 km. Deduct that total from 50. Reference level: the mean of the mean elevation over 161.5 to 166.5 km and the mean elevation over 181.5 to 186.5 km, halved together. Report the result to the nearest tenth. 47.8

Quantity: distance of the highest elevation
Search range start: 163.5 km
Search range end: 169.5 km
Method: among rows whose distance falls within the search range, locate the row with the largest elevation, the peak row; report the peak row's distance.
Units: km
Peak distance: 169 km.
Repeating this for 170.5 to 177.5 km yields 172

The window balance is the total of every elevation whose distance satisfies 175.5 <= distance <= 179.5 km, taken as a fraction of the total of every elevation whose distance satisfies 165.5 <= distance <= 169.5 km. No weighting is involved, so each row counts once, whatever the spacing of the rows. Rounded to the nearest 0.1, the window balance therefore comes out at 1.2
